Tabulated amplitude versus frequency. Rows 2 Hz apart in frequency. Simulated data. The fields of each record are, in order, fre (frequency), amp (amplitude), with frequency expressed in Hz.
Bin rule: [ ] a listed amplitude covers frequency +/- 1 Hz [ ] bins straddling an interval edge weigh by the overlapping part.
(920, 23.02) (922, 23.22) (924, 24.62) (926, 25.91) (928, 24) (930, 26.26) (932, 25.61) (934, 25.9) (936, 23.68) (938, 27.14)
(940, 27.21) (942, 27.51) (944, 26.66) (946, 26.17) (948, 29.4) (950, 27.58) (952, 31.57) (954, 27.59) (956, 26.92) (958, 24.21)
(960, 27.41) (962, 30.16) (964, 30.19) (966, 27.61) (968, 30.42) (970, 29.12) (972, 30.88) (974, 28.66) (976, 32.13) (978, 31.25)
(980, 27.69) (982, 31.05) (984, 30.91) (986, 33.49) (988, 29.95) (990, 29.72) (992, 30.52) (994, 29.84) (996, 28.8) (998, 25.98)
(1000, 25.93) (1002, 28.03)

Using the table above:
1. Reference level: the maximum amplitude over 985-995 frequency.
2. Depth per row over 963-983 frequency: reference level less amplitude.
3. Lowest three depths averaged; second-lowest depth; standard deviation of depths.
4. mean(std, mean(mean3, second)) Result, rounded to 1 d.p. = 1.8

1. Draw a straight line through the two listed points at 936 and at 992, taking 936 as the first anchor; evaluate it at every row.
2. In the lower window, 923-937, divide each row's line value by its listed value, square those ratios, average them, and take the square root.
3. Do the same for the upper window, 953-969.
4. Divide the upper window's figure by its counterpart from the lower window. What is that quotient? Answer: 1.048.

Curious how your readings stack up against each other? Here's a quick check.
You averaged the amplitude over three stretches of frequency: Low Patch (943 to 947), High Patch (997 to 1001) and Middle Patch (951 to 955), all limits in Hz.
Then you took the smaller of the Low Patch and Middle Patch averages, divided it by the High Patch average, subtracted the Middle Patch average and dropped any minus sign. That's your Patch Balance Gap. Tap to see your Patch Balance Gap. 28.6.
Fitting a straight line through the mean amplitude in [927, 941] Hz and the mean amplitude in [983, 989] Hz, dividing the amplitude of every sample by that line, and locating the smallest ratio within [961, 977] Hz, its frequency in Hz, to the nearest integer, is 966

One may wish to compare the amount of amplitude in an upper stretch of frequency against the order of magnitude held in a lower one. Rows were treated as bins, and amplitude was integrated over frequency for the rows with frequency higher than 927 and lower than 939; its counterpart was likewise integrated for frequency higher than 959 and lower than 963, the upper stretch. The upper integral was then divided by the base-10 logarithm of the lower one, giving 46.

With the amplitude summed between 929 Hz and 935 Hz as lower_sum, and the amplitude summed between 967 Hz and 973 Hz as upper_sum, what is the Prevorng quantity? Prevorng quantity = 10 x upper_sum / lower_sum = 11.63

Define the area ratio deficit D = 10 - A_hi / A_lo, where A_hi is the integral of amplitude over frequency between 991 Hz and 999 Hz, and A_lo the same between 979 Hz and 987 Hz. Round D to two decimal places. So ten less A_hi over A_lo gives 9.06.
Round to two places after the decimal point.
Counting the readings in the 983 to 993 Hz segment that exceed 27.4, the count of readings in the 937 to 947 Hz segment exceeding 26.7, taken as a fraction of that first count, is 0.60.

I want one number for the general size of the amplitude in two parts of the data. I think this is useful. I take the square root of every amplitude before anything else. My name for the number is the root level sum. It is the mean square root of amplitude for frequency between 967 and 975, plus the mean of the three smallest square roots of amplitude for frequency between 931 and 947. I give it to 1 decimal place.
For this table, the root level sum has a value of 10.5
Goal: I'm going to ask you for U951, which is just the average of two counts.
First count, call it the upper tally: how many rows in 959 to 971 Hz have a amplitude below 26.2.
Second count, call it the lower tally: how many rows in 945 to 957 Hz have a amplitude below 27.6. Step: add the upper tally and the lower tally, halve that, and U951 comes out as 2.0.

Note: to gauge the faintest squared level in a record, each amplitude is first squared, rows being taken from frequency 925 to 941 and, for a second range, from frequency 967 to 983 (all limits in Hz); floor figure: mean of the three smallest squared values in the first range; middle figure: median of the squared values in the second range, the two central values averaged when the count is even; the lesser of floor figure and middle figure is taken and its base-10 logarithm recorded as 2.78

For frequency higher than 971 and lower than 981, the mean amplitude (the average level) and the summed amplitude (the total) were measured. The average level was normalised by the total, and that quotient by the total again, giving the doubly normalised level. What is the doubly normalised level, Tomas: 0.0013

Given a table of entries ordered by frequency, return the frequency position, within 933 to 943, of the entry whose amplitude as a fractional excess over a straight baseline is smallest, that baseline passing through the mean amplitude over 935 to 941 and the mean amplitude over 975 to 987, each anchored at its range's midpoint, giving 936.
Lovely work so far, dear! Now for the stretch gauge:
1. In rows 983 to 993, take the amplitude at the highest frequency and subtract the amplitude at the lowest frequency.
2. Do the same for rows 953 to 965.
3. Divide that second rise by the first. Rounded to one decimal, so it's -6.7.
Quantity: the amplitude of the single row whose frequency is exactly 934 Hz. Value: 25.9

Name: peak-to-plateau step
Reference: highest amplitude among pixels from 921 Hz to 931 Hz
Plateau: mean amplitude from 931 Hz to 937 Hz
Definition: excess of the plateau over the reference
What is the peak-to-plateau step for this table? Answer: -1.2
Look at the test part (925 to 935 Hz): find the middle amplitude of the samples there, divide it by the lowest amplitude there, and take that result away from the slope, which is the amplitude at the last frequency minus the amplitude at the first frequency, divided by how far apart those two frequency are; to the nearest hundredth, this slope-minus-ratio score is -1.08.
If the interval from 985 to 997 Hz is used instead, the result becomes -1.51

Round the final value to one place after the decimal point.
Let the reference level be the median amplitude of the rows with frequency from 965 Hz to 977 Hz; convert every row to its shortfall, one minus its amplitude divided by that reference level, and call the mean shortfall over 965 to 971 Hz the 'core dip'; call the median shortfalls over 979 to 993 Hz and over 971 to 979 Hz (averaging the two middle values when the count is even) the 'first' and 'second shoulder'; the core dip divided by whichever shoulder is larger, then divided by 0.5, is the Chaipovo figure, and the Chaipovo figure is -1.9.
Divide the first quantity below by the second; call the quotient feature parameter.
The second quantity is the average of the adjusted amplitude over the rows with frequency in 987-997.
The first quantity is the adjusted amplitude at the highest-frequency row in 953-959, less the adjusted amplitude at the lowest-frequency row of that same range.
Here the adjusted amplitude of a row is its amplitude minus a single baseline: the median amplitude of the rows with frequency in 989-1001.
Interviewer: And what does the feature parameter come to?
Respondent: -7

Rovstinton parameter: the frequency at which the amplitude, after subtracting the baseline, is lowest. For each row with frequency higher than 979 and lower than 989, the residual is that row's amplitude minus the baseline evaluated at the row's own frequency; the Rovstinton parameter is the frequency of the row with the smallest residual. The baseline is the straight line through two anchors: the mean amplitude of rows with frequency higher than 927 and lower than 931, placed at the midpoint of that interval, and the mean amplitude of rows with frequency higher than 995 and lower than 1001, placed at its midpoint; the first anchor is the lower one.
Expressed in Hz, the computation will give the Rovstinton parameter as 980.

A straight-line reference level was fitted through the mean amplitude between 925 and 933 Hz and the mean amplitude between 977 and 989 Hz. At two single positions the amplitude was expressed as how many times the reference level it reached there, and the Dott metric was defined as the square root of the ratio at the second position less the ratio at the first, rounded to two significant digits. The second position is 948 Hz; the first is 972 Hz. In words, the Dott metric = 0.19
